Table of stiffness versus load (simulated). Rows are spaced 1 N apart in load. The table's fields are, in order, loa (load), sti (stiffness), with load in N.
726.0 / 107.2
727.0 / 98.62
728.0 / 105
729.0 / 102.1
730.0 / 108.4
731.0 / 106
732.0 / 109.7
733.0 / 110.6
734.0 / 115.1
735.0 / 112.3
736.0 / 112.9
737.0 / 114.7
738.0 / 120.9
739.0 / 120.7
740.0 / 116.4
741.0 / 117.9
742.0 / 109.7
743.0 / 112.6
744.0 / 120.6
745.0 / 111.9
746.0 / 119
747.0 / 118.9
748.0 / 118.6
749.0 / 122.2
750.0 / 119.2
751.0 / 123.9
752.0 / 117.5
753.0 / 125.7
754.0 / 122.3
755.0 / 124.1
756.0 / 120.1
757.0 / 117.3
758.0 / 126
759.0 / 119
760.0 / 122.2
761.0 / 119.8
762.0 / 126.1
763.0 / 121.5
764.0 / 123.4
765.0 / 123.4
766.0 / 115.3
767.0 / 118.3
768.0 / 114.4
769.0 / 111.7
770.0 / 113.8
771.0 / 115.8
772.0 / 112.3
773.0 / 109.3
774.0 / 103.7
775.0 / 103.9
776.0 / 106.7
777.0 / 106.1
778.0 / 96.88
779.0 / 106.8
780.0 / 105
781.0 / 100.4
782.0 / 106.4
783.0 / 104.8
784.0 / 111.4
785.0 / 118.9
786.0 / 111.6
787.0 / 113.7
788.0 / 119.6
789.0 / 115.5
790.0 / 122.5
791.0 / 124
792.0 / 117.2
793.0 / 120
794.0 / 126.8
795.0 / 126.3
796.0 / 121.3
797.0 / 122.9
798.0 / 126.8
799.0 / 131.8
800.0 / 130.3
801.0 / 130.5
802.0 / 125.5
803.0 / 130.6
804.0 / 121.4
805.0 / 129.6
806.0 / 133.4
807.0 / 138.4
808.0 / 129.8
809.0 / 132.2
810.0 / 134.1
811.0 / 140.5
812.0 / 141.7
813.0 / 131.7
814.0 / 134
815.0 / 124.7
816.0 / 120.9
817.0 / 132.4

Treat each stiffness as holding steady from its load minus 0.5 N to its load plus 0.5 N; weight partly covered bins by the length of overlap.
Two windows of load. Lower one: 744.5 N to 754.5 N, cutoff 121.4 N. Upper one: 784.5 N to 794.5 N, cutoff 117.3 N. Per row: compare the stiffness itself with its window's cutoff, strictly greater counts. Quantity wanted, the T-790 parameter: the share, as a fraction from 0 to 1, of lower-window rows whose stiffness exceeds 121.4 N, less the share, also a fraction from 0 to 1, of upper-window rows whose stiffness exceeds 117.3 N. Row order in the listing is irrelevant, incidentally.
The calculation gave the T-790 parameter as -0.2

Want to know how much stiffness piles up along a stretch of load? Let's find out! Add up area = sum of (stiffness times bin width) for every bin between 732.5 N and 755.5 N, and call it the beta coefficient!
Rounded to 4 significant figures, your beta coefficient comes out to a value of 2708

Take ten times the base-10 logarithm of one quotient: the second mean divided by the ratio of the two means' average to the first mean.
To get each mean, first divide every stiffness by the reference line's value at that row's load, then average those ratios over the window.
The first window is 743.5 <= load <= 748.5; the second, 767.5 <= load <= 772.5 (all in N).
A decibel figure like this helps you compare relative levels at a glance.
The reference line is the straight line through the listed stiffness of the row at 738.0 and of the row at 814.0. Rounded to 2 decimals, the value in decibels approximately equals -0.32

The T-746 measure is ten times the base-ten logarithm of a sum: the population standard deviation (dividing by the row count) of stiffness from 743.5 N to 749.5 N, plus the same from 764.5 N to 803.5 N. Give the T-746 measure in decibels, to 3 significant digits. 10.9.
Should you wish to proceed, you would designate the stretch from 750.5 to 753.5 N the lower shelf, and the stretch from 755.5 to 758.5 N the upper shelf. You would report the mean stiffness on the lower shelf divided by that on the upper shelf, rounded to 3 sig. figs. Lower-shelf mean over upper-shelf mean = 1.01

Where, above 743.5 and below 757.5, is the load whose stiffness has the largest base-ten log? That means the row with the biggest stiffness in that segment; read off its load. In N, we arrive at 753.0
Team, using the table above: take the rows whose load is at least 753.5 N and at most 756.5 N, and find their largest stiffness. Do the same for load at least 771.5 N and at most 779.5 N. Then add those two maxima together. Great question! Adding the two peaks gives 236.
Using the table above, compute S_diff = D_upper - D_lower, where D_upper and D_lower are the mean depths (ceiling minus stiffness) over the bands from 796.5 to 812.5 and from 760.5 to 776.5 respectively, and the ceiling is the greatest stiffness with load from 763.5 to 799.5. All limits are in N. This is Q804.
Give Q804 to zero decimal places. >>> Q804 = -16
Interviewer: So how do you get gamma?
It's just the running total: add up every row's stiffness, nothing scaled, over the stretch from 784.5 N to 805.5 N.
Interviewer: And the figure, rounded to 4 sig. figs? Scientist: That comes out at 2587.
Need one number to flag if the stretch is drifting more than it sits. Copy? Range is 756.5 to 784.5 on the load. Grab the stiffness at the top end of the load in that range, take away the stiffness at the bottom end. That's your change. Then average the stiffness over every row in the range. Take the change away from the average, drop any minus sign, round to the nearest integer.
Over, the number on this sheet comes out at 119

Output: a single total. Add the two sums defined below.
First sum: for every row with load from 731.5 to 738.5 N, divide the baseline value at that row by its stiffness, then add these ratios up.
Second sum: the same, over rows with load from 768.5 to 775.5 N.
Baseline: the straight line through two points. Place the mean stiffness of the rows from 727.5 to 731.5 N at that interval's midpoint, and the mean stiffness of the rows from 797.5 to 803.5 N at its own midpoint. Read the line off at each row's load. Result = 14.2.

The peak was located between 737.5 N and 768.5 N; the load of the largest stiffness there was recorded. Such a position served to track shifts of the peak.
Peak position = 762.0 N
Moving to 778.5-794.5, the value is 794.0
